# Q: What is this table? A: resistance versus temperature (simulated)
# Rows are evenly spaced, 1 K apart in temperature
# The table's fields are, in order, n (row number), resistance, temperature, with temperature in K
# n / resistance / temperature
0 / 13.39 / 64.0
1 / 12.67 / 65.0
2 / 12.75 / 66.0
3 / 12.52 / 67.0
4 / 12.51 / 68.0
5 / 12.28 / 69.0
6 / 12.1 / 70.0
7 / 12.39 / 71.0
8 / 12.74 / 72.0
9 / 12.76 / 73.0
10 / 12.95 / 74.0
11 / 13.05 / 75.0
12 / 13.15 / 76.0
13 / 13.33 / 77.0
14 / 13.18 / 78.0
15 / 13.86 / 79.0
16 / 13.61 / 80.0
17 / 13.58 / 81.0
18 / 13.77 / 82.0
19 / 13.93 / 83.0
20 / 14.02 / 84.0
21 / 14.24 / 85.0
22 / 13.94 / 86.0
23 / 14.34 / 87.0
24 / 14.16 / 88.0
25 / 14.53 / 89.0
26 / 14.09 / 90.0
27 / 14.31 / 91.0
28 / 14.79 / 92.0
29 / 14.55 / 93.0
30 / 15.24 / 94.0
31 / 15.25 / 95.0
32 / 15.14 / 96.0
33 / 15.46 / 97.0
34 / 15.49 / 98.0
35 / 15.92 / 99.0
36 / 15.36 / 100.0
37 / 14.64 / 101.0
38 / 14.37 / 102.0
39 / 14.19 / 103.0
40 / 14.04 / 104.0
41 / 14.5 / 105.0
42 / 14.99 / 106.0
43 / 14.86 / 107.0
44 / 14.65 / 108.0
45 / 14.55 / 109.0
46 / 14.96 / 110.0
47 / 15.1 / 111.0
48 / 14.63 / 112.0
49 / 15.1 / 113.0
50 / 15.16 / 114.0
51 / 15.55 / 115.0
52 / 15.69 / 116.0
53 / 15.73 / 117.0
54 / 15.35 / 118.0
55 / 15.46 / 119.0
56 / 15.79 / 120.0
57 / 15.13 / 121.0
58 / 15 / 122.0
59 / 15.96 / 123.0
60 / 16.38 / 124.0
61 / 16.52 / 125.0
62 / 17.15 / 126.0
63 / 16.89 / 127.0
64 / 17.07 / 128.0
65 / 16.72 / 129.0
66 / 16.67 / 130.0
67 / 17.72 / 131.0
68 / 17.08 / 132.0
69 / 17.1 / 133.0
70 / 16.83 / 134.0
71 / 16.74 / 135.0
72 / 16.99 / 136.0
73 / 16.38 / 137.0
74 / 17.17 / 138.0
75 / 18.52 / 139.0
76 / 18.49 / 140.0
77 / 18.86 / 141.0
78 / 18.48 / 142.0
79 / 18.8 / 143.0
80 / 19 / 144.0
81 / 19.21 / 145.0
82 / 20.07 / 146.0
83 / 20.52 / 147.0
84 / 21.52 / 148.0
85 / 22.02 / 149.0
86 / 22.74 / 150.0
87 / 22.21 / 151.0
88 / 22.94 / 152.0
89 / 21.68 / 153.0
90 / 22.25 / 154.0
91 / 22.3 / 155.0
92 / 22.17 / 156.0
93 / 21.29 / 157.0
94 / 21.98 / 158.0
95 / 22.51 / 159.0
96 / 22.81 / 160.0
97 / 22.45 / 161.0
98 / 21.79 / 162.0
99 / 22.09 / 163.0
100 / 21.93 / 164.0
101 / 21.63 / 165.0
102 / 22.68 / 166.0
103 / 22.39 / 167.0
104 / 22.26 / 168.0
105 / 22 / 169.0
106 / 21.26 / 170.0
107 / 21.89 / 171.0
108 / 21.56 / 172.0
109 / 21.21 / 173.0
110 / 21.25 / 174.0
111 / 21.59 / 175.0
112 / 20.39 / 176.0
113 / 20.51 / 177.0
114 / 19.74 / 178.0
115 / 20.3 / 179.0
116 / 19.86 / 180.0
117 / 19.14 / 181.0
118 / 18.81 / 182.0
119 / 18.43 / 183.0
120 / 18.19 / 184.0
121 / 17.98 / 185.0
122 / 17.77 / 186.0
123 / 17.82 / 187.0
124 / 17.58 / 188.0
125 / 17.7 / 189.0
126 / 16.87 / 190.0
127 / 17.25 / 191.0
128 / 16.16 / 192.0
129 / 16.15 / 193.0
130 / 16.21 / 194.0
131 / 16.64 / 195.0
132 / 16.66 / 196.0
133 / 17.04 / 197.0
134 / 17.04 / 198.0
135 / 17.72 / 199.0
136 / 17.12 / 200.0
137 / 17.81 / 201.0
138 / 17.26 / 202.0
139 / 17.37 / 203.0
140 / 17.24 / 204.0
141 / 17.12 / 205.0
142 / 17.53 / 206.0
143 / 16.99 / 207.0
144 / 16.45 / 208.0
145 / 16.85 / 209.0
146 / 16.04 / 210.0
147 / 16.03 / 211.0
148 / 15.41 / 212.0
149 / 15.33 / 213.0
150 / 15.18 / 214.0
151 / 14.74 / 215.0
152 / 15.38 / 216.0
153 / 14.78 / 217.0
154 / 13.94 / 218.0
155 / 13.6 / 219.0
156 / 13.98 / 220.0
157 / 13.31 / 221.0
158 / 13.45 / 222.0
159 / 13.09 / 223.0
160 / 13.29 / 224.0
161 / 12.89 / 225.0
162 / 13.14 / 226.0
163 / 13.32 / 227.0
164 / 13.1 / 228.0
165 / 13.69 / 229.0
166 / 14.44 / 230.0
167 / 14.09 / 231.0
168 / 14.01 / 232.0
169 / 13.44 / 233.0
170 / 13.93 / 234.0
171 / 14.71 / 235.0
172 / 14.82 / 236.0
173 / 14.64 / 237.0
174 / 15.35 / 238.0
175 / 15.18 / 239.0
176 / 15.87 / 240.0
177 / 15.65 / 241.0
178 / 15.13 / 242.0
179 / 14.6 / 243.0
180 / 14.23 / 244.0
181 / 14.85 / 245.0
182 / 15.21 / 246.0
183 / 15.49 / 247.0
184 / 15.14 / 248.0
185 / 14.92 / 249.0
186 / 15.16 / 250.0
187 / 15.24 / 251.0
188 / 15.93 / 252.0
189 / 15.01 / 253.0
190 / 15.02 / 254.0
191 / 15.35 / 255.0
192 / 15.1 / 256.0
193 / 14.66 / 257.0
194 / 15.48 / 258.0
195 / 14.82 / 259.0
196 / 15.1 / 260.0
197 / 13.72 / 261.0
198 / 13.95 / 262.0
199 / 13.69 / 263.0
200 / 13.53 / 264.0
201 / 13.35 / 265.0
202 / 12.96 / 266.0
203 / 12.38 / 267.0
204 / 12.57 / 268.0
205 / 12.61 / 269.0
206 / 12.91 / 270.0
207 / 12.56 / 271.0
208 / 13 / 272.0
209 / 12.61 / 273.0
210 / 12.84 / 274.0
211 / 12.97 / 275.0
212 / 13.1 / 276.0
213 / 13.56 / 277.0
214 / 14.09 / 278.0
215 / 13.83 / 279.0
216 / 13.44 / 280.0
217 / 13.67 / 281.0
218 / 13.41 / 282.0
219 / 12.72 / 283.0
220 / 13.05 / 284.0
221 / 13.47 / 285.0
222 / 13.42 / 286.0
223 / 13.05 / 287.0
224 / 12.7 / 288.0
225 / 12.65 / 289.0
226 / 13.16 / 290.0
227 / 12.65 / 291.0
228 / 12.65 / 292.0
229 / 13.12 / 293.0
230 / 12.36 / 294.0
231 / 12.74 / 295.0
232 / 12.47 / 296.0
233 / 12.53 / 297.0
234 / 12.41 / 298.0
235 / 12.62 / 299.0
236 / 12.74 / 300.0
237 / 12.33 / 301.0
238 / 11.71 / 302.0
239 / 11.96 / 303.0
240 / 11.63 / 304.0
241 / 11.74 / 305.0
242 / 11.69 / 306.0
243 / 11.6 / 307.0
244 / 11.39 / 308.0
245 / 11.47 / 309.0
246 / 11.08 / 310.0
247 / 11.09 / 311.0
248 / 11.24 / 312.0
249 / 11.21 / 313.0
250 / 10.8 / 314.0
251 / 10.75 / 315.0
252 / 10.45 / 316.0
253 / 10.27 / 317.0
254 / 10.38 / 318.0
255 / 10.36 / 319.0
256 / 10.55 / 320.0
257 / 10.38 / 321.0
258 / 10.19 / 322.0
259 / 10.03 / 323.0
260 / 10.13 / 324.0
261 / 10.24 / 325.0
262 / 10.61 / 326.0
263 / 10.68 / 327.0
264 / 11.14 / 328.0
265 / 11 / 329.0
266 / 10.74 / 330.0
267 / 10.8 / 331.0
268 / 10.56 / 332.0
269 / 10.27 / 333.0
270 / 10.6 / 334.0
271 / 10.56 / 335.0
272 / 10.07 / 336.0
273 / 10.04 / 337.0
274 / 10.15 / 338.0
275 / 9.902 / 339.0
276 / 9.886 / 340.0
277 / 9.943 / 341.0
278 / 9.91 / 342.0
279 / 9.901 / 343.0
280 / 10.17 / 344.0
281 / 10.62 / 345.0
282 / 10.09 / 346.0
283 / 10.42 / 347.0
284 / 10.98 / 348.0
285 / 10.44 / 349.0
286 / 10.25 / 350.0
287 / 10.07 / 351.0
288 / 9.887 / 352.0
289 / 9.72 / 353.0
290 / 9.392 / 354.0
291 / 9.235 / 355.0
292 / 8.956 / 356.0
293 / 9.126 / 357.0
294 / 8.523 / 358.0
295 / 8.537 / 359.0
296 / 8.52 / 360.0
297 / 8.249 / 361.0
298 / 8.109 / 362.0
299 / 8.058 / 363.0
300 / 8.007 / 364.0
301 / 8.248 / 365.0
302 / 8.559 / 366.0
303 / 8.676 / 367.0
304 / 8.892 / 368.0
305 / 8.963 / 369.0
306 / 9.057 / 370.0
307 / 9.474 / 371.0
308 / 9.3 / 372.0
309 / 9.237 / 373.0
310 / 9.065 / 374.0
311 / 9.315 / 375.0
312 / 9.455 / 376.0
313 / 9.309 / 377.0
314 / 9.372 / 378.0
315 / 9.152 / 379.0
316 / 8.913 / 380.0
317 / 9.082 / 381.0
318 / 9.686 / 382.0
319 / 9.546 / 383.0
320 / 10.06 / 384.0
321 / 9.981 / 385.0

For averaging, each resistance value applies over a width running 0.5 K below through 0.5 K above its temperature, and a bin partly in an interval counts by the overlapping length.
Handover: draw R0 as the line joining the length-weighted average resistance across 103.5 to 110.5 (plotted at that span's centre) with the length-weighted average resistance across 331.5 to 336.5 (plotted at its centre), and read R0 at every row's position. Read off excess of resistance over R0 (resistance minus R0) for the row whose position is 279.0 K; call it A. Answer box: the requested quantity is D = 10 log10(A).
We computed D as 3.8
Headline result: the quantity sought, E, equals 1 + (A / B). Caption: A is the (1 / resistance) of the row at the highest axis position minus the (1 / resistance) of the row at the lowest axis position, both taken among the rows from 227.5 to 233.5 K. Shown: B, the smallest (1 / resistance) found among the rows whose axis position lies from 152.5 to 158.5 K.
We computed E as 0.96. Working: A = -0.002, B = 0.04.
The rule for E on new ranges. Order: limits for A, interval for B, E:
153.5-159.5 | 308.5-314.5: 0.99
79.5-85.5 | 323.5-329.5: 0.96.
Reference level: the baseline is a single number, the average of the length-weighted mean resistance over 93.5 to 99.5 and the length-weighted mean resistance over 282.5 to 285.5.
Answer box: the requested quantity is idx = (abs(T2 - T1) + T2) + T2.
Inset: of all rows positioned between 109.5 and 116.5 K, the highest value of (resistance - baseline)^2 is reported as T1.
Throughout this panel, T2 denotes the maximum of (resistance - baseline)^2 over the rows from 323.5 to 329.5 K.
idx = 49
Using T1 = 2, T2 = 17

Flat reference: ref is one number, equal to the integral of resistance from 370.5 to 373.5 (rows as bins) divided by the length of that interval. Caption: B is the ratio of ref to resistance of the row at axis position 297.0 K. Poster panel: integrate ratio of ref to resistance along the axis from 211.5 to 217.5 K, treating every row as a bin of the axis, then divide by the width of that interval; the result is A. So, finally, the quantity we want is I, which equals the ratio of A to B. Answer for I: 0.83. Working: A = 0.62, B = 0.75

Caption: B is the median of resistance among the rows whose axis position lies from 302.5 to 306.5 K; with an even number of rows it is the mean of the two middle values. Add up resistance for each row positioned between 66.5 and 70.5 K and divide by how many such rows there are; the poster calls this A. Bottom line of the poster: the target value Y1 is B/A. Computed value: 0.95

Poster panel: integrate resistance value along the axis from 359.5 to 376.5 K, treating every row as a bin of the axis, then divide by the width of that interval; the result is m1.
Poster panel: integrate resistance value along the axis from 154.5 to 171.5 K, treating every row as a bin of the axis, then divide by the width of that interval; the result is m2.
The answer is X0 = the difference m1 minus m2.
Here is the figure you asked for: -13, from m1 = 8.8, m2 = 22.1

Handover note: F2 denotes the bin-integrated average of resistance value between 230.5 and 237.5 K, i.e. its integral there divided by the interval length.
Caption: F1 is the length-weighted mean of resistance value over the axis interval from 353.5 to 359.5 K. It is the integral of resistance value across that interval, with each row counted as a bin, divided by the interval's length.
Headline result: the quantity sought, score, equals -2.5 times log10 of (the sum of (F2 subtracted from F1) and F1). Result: -1.4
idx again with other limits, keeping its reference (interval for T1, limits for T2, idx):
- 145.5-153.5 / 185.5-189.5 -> 88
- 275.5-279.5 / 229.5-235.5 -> 2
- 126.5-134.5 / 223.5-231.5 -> 14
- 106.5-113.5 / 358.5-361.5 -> 107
